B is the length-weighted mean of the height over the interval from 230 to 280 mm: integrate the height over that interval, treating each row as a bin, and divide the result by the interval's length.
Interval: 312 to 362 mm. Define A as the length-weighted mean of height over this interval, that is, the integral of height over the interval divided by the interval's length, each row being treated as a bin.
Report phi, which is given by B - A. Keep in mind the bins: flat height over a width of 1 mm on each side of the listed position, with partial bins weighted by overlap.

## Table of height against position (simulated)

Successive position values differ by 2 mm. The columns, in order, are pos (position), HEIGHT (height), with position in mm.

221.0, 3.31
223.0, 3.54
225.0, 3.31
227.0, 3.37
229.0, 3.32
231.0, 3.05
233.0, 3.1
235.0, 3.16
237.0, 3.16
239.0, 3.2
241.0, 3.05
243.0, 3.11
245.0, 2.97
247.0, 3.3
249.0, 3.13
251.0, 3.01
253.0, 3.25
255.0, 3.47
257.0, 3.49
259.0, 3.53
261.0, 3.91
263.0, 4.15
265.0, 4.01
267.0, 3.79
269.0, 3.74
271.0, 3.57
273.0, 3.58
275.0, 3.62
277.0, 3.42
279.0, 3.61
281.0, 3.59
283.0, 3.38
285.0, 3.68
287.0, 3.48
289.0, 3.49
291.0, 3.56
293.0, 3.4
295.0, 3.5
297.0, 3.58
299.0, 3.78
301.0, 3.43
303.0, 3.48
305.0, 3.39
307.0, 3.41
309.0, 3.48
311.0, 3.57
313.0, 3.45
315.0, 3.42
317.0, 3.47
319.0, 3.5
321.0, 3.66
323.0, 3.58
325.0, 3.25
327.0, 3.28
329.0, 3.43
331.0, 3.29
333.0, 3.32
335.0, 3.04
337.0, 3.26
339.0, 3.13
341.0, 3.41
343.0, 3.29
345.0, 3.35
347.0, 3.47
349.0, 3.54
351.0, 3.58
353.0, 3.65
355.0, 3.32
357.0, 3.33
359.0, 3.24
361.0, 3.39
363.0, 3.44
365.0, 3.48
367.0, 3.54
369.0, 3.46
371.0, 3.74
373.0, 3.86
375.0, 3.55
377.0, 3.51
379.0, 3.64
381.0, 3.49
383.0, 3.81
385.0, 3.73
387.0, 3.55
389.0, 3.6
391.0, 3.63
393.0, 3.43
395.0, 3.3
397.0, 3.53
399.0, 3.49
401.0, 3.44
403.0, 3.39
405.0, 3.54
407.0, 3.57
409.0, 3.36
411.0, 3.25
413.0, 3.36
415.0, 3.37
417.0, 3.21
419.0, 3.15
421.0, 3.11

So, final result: 0.03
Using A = 3.39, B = 3.42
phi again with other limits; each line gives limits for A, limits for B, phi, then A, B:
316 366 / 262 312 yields 0.20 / 3.39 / 3.59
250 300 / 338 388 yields -0.08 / 3.58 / 3.50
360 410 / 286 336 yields -0.09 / 3.54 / 3.45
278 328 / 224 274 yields -0.11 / 3.50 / 3.39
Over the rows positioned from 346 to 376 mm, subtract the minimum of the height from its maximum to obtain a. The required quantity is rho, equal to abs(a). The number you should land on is 0.62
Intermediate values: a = 0.62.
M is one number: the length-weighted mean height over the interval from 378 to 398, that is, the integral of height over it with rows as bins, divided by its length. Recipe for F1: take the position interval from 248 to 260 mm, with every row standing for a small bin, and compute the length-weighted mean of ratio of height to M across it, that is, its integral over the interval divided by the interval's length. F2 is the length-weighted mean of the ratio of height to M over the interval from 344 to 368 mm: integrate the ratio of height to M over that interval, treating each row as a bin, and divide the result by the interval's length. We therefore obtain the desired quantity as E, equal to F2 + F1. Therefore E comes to 1.89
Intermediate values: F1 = 0.93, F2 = 0.96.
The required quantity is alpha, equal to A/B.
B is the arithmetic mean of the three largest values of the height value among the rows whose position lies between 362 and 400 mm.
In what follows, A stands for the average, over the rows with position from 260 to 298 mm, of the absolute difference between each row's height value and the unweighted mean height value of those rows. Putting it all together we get 0.041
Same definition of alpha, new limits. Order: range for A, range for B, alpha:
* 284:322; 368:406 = 0.021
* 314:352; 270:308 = 0.035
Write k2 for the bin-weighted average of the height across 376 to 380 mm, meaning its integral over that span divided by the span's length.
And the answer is 3.6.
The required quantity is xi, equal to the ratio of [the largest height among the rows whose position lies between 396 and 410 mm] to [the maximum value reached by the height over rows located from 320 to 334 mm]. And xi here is 0.98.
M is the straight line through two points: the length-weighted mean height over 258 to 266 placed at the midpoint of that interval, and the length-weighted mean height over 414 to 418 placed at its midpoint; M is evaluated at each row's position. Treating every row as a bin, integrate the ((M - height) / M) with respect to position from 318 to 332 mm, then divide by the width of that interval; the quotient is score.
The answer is 0.06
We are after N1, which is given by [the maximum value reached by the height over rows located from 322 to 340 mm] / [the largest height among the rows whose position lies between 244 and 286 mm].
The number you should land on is 0.86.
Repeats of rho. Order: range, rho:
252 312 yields 0.90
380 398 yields 0.51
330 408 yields 0.82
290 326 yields 0.53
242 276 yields 1.18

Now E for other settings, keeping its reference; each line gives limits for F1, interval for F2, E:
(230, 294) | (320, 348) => 1.90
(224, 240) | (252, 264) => 1.92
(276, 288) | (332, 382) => 1.95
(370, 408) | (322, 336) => 1.93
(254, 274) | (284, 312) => 2.03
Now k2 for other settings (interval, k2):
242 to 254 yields 3.1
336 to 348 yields 3.3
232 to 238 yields 3.1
